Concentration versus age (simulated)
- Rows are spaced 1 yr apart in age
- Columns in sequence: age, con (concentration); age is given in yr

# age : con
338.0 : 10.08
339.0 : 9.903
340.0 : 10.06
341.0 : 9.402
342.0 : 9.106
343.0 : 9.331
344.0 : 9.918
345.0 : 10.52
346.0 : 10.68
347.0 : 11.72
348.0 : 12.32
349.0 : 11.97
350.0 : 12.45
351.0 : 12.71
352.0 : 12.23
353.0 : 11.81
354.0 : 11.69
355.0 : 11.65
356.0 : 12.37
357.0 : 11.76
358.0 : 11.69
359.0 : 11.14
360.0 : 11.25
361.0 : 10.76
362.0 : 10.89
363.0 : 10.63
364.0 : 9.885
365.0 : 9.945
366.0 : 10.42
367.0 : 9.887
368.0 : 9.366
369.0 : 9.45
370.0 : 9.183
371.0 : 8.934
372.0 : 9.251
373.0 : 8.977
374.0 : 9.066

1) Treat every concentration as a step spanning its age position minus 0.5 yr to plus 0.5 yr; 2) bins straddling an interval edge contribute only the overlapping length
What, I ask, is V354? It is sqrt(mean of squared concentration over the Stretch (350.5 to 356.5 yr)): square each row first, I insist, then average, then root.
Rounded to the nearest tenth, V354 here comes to 12.1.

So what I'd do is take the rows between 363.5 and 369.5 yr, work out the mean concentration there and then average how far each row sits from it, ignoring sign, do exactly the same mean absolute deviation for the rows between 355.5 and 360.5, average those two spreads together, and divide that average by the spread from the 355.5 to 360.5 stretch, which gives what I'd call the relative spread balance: 0.89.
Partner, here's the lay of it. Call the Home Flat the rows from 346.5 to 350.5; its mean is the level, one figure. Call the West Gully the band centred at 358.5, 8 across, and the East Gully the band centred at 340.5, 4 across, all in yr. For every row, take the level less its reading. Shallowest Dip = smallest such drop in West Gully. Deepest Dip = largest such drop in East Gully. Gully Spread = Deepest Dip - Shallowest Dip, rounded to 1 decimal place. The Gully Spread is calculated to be 3.3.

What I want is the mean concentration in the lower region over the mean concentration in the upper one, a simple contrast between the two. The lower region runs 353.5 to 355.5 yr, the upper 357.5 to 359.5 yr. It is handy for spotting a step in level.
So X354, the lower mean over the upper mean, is 1.02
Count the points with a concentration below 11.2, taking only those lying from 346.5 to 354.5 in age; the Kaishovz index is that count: 0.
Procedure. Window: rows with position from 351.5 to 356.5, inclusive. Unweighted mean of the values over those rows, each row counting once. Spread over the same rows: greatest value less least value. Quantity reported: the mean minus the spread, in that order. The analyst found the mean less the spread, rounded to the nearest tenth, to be 11.2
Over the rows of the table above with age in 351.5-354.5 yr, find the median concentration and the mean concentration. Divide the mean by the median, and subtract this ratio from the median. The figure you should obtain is 10.8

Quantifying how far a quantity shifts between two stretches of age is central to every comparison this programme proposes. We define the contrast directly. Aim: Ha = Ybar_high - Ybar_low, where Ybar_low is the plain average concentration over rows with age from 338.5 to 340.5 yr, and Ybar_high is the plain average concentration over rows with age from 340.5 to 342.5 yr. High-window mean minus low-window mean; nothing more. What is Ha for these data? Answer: -0.7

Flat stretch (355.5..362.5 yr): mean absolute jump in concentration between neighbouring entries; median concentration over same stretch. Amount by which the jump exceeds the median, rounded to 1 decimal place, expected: -10.9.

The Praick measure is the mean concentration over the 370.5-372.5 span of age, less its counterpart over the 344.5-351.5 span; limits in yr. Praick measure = -2.7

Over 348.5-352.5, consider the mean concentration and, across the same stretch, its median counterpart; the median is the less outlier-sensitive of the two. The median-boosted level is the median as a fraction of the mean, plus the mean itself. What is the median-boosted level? 13.3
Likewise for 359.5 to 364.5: 11.7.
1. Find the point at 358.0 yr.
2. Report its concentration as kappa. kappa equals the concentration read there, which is 11.69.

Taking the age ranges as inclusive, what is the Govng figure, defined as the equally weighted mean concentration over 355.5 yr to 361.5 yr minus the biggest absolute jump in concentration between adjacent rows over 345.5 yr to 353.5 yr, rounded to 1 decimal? 10.5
